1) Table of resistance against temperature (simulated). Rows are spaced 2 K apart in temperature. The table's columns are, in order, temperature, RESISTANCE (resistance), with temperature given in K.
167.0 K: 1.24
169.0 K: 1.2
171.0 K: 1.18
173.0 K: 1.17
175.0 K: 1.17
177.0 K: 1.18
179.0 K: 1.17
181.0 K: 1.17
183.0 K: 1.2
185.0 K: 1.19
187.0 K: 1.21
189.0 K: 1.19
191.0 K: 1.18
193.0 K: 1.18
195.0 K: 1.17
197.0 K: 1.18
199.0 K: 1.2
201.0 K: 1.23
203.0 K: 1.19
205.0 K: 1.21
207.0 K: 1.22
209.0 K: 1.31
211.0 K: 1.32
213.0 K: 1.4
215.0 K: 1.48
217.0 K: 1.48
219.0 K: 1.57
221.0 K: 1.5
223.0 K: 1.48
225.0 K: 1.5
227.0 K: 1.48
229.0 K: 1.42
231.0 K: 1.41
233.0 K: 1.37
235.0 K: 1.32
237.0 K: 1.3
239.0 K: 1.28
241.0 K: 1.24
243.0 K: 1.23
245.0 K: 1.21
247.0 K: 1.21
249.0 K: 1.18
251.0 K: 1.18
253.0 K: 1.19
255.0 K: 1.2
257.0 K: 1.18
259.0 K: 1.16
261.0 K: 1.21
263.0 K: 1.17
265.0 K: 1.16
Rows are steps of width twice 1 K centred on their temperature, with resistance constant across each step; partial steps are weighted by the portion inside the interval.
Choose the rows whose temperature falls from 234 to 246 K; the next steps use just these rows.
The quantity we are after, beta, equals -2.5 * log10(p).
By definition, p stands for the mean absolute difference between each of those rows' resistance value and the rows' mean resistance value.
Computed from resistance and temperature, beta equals 3.6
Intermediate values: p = 0.037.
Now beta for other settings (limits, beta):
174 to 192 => 4.8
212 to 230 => 3.8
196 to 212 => 3.5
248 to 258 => 5.4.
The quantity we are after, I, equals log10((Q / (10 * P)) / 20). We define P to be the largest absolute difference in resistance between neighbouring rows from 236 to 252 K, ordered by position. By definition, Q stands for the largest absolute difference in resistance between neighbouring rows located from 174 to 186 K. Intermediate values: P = 0.040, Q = 0.03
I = -2.4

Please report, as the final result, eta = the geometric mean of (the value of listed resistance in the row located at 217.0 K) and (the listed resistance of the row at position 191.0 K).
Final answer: 1.32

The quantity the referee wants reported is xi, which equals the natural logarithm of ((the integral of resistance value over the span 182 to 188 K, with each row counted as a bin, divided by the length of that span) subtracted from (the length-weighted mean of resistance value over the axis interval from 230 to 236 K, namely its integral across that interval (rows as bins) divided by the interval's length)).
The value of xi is -1.79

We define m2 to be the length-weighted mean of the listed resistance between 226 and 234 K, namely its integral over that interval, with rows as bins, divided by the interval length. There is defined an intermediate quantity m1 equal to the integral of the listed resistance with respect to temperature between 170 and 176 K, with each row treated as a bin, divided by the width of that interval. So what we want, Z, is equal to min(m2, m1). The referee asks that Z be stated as 1.17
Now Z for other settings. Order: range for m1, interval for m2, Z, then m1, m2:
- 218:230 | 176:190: 1.19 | 1.49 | 1.19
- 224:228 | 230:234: 1.39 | 1.49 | 1.39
